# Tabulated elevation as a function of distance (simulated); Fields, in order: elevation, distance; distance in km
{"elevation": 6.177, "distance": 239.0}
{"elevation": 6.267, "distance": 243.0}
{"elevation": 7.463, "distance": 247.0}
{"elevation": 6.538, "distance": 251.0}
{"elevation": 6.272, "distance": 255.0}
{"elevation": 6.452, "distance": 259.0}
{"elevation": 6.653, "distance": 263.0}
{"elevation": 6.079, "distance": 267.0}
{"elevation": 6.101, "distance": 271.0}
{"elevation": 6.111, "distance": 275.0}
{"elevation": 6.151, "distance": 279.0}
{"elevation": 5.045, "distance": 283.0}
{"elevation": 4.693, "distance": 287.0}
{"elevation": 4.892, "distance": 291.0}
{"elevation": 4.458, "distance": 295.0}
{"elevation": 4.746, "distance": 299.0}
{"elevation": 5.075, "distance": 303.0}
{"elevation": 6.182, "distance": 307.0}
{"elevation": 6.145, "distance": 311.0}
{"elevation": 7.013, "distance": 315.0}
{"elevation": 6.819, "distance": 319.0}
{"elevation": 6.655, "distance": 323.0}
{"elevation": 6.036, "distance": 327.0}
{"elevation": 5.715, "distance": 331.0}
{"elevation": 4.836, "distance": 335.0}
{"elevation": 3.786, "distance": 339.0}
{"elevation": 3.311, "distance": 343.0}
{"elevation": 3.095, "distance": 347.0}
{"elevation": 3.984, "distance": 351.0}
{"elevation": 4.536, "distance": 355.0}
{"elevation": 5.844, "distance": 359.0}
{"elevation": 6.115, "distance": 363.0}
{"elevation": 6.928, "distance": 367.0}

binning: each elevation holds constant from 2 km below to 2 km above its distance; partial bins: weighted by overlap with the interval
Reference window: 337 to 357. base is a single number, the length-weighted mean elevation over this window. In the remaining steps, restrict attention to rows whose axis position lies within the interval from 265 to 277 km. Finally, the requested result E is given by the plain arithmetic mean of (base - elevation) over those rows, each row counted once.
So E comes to -2.4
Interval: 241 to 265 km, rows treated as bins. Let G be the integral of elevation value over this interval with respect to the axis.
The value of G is 159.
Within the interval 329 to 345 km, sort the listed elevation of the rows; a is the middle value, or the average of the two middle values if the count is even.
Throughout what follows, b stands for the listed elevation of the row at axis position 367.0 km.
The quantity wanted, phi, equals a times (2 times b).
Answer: 60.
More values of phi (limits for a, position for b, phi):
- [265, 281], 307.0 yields 75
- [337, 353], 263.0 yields 47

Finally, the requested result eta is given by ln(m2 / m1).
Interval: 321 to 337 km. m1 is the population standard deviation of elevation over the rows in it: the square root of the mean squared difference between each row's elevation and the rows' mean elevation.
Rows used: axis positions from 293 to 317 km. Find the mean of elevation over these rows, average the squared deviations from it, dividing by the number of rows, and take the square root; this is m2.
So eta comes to 0.3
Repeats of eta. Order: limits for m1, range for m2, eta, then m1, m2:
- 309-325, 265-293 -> 0.7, 0.32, 0.62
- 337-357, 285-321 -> 0.6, 0.51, 0.93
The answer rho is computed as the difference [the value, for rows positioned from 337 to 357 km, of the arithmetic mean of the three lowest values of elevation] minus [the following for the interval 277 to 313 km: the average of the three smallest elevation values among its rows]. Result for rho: -1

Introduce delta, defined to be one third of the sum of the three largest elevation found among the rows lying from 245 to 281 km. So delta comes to 6.88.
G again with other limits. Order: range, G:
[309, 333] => 154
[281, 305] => 116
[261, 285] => 145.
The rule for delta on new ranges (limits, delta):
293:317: 6.45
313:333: 6.83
